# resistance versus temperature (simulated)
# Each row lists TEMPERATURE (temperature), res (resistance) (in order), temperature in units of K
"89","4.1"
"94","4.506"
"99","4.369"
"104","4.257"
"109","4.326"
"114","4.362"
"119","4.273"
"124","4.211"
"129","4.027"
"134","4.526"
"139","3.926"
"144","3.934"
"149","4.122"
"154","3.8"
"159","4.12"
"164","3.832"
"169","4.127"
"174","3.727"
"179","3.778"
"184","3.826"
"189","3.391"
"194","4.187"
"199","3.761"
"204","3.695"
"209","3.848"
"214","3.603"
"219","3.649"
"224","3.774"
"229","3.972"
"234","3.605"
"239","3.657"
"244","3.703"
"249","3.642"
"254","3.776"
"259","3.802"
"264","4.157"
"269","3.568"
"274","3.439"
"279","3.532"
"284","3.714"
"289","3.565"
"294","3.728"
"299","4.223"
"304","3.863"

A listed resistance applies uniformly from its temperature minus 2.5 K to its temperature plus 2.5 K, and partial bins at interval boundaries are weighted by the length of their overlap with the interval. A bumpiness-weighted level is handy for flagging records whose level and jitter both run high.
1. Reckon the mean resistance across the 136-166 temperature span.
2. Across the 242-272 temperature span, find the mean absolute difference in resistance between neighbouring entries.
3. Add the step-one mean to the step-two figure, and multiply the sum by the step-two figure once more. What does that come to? 1.0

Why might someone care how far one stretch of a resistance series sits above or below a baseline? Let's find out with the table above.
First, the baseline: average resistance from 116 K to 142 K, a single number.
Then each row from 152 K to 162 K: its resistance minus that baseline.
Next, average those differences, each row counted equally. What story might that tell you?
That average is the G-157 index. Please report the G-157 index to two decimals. -0.23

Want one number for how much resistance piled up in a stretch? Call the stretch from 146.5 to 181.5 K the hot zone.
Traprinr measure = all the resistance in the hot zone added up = 27.5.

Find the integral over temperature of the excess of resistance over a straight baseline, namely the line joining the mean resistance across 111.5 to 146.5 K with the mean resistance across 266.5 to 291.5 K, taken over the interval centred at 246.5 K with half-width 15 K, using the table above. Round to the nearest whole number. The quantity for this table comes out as 0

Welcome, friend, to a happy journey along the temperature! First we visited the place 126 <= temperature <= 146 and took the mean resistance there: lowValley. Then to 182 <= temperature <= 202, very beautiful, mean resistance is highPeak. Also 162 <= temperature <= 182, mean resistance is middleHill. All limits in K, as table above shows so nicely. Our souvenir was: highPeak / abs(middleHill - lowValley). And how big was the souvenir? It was 16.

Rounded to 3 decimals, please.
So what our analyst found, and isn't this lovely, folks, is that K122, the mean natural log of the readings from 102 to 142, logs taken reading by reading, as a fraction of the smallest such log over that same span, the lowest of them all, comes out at 1.055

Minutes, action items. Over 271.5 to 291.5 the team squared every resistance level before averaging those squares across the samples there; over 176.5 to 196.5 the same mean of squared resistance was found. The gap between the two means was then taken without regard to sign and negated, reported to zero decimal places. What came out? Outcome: -2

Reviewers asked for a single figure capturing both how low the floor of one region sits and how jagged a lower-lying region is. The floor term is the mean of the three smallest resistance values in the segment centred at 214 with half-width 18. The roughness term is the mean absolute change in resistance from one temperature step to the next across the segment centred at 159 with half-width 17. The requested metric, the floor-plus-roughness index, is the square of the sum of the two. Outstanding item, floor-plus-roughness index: 15.6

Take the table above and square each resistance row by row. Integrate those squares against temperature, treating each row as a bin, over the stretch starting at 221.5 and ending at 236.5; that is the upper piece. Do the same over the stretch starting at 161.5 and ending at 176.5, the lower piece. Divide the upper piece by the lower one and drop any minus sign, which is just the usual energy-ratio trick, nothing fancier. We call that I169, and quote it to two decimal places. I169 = 0.94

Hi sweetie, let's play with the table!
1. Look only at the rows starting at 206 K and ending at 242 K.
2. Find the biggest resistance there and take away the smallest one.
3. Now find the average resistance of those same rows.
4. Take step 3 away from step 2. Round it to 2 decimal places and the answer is -3.36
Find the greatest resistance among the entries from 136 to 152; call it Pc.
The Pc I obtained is 4.122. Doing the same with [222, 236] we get 3.972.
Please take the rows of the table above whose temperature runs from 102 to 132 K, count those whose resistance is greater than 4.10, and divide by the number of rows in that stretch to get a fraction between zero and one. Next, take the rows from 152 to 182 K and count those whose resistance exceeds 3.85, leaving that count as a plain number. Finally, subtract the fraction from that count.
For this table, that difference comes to 1.2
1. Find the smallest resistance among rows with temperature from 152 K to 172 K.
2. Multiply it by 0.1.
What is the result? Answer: 0.380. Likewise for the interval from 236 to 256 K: 0.364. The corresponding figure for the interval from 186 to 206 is 0.339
